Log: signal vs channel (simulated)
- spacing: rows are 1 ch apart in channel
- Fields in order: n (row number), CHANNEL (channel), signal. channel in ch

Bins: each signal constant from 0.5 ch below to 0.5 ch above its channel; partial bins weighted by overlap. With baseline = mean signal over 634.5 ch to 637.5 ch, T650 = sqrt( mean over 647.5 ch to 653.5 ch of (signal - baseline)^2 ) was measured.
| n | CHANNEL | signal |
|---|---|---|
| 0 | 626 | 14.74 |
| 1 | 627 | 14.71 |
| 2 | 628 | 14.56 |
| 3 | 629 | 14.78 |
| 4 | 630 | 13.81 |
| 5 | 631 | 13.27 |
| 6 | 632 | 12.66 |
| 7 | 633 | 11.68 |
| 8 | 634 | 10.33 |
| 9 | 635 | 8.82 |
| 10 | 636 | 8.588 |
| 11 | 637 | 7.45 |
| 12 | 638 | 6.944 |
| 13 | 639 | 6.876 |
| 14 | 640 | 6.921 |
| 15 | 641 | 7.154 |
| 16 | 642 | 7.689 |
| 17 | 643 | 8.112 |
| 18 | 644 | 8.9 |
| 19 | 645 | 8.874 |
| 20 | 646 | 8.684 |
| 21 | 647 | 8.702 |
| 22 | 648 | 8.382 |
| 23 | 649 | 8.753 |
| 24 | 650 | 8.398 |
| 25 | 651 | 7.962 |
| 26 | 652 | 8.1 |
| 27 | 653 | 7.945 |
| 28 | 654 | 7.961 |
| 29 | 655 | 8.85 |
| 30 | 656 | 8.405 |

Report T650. 0.3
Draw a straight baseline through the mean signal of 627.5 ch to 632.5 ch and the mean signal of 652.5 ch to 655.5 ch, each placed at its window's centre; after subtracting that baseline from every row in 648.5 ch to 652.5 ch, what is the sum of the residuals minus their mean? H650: -2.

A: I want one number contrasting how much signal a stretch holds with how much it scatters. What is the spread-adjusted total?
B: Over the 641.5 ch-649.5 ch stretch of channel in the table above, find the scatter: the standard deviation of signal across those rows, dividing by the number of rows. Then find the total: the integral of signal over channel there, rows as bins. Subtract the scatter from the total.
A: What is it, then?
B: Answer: 68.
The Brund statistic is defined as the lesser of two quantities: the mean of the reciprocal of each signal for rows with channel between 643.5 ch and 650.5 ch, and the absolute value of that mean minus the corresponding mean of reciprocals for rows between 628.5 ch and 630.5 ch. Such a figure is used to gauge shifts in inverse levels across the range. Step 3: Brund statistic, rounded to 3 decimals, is 0.045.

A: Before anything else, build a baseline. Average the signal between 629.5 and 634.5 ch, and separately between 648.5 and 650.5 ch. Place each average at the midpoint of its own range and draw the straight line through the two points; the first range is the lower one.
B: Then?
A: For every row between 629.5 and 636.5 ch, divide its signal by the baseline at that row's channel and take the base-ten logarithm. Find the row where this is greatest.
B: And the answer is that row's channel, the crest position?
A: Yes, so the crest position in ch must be 630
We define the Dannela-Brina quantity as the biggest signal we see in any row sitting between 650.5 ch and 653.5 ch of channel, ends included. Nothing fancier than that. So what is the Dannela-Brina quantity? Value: 8.1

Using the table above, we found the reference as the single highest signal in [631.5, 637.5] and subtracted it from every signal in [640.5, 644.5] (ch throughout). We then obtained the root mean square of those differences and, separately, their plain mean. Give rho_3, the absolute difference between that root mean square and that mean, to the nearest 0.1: 9.4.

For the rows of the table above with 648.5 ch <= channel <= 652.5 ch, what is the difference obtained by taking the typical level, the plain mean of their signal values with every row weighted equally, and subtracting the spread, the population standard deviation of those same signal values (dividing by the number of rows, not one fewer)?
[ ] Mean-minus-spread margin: 8.0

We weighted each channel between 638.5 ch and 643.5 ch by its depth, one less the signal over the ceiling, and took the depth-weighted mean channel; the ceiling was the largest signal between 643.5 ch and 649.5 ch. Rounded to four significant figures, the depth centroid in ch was 640.6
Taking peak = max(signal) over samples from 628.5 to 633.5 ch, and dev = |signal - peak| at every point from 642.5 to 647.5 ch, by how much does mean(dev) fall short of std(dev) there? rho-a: -5.8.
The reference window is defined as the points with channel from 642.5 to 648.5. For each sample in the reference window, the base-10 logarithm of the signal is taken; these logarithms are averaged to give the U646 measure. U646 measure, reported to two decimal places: 0.93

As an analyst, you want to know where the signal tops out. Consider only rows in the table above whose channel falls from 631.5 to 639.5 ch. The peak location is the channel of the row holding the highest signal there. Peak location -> 632 ch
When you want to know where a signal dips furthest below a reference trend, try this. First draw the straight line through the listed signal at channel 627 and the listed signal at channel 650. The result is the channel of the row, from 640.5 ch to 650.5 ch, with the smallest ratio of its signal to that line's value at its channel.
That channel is 641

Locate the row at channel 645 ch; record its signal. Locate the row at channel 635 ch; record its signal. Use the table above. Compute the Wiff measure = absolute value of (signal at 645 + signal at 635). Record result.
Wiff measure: 17.7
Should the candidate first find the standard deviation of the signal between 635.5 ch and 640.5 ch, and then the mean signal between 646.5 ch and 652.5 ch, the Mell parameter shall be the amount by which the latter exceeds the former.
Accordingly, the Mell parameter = 7.7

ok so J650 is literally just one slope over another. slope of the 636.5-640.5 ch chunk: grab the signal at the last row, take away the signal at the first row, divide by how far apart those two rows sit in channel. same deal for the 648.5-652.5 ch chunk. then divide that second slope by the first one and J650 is 1.2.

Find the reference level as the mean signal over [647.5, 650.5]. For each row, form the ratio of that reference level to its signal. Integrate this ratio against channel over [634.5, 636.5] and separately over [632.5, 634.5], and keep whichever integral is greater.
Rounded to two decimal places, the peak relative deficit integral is 1.96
